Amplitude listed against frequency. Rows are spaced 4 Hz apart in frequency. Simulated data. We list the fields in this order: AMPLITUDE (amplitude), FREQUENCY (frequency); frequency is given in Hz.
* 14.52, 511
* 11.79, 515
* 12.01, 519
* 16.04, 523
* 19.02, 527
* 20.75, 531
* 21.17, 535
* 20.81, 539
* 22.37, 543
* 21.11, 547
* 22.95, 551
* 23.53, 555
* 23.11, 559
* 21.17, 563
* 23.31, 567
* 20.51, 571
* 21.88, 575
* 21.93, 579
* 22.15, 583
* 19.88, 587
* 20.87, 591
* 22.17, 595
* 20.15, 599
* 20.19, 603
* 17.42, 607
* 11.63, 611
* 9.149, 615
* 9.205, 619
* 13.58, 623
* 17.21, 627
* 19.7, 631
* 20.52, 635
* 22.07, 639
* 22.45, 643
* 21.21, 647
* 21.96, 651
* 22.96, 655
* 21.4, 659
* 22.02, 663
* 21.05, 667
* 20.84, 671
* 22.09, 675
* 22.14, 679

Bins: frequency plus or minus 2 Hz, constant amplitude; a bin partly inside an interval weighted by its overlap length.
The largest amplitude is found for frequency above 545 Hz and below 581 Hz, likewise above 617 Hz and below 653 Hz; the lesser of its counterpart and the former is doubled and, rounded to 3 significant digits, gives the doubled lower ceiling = 44.9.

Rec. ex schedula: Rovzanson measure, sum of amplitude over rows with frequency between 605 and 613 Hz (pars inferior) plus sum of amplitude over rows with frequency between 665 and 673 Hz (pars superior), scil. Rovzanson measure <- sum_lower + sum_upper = 71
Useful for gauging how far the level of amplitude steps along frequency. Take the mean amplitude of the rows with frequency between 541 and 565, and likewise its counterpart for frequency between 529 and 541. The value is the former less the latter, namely 1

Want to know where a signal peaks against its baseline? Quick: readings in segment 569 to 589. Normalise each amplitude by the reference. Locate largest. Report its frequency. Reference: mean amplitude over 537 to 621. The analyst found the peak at 583 Hz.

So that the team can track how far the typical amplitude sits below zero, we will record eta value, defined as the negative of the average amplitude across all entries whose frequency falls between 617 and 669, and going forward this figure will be -19.6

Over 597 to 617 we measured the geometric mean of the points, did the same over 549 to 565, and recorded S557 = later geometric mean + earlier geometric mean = 37.7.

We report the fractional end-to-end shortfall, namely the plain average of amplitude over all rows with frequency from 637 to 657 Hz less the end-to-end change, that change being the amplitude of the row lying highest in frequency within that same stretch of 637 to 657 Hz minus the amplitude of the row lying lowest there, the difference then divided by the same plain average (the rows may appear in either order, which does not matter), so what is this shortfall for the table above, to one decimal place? 1.0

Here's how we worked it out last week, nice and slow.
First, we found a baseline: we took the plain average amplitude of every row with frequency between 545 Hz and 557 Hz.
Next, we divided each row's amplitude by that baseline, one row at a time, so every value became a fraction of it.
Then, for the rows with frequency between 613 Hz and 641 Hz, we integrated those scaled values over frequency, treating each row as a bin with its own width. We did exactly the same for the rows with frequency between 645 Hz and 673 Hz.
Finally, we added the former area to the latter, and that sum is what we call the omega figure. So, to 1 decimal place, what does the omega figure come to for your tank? 46.7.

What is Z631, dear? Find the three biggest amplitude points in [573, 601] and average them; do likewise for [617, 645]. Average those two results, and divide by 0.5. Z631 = 43.8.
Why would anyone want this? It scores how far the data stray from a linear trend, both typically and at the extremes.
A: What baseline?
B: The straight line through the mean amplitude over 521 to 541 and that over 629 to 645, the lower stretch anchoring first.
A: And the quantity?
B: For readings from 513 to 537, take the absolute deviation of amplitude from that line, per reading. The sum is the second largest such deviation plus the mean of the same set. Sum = 11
